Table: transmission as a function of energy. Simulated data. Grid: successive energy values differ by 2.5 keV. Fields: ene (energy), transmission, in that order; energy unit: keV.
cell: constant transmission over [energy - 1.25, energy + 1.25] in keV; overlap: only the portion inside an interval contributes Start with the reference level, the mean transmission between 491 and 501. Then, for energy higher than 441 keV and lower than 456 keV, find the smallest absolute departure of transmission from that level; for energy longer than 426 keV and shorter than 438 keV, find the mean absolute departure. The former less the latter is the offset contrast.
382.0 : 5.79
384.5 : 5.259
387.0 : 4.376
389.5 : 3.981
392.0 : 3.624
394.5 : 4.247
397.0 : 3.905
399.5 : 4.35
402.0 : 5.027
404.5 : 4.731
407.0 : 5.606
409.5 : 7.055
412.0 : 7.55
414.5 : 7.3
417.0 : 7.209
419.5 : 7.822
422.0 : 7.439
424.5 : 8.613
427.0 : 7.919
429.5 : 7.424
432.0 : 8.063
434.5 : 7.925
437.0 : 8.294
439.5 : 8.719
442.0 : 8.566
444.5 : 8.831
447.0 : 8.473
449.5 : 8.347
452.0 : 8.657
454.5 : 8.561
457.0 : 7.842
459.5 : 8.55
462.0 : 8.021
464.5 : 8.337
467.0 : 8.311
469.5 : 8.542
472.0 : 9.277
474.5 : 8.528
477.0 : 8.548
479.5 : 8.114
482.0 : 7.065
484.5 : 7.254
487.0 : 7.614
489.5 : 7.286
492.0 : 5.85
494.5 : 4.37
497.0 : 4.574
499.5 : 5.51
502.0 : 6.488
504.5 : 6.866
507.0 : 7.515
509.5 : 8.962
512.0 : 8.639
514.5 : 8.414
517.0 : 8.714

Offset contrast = 0.4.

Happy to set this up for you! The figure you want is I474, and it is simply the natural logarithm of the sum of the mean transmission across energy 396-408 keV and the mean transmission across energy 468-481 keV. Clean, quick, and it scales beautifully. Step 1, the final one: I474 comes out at 2.59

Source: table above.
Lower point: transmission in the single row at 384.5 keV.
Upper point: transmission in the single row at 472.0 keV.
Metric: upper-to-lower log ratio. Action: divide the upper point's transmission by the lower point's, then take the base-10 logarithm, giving 0.25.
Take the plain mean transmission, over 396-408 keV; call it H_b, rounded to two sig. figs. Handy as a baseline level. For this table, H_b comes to 4.7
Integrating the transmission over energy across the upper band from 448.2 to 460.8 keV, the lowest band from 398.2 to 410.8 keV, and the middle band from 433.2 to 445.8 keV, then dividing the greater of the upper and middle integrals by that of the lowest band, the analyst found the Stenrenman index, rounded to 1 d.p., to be 1.6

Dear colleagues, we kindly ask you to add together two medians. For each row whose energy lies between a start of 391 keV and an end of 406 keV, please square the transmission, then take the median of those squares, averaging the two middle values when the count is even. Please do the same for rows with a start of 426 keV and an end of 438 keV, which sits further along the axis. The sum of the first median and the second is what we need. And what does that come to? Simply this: 81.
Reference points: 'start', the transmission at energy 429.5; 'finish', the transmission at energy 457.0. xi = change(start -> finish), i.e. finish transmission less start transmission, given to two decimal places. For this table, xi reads 0.42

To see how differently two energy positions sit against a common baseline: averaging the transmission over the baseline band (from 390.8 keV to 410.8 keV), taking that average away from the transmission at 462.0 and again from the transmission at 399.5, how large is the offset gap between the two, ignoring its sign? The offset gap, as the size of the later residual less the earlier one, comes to 3.7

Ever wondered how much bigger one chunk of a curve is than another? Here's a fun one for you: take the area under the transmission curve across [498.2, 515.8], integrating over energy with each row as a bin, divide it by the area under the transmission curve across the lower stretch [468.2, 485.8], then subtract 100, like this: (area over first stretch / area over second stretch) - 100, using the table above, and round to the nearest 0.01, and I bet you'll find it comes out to -99.09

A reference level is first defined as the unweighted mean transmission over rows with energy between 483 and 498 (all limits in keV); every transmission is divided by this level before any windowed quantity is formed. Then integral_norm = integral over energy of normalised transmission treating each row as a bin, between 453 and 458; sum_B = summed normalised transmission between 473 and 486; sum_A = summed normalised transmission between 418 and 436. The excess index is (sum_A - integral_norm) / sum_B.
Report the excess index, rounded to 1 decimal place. 0.4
